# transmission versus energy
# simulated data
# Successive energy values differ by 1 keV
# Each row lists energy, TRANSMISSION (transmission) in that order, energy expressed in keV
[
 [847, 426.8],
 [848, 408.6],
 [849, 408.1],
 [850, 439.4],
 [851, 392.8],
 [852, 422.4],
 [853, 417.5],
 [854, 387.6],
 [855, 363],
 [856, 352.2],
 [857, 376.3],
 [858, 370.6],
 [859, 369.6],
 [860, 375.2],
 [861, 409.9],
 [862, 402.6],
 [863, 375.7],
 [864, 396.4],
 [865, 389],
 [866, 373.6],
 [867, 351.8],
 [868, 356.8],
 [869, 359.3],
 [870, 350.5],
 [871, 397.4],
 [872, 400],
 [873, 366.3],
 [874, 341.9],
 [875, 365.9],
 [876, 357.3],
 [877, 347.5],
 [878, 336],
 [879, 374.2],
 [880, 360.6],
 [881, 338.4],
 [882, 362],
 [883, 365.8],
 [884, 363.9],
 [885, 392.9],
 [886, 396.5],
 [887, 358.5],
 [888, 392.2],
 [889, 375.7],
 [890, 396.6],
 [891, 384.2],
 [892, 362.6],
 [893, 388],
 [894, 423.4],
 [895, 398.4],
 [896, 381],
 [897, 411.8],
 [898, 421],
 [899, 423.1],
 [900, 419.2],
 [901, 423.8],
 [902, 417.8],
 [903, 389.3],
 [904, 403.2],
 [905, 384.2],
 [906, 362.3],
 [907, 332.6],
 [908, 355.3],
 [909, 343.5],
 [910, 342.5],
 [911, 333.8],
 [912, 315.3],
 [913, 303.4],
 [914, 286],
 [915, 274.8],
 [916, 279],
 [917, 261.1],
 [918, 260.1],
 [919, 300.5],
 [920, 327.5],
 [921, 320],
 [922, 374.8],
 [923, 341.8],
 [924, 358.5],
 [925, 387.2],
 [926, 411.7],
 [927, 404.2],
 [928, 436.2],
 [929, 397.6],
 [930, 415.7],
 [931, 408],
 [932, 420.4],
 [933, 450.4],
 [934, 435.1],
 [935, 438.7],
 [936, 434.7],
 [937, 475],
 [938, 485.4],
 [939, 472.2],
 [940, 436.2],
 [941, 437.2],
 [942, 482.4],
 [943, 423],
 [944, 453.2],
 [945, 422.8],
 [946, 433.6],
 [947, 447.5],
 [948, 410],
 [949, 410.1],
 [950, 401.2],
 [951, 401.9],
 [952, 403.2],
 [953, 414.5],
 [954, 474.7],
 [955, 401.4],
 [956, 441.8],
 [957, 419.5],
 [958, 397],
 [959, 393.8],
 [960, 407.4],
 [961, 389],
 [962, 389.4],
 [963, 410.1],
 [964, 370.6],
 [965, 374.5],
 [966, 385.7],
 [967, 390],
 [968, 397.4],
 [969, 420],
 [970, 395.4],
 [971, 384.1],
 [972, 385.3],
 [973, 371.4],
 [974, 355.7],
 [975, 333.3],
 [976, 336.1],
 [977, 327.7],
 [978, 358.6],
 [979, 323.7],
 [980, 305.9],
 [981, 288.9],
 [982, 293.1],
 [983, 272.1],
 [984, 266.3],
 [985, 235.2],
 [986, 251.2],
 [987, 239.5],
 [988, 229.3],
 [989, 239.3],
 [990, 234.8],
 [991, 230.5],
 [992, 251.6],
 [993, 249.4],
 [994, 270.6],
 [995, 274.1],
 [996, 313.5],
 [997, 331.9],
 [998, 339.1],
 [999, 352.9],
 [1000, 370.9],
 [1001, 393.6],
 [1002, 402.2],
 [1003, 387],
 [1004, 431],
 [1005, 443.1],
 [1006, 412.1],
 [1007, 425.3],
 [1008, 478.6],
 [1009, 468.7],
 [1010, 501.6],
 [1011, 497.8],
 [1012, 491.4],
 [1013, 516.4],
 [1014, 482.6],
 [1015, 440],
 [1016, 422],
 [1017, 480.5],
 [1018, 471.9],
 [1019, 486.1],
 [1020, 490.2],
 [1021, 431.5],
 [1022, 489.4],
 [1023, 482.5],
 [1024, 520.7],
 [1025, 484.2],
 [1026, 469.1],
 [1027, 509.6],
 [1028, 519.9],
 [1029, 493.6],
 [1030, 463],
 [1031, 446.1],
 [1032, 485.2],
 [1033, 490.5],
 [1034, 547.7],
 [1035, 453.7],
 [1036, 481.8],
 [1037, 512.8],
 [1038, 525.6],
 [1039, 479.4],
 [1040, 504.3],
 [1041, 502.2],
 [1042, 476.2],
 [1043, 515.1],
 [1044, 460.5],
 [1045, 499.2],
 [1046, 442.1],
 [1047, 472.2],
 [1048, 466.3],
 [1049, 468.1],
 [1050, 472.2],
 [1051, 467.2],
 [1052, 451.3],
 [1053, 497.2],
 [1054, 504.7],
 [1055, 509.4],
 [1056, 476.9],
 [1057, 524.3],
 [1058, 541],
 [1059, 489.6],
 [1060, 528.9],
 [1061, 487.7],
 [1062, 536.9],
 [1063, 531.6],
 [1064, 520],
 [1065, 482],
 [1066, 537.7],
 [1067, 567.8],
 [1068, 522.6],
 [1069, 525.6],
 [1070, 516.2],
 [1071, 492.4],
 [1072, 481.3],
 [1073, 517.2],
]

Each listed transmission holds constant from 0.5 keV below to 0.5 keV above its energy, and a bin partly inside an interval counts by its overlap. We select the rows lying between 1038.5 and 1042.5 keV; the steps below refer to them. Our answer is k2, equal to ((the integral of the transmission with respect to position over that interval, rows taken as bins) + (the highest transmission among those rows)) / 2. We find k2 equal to 1233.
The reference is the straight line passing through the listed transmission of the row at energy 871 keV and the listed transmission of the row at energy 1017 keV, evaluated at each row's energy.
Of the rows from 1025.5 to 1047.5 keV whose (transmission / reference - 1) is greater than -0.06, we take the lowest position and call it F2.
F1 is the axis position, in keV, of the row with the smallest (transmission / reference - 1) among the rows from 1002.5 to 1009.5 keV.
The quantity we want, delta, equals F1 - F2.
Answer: -23 keV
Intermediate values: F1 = 1003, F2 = 1026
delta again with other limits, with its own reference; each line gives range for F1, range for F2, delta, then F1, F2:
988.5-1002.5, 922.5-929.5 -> 65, 991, 926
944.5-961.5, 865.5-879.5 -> 95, 961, 866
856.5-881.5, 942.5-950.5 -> -65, 878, 943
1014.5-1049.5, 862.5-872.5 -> 153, 1016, 863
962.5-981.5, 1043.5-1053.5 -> -64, 981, 1045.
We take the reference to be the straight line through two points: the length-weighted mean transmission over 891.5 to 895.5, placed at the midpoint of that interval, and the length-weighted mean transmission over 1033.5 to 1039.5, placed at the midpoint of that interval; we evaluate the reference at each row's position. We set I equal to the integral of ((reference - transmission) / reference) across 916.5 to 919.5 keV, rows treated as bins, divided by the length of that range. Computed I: 0.33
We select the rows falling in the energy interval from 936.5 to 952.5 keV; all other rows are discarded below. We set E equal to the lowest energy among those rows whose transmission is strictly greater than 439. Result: 937 keV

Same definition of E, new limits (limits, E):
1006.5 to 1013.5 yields 1008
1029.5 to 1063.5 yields 1030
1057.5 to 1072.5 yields 1058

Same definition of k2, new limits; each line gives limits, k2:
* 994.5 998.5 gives 799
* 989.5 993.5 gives 609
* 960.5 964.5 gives 985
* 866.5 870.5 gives 889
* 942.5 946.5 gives 1093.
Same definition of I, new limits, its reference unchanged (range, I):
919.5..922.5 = 0.18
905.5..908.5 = 0.13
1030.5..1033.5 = 0.05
